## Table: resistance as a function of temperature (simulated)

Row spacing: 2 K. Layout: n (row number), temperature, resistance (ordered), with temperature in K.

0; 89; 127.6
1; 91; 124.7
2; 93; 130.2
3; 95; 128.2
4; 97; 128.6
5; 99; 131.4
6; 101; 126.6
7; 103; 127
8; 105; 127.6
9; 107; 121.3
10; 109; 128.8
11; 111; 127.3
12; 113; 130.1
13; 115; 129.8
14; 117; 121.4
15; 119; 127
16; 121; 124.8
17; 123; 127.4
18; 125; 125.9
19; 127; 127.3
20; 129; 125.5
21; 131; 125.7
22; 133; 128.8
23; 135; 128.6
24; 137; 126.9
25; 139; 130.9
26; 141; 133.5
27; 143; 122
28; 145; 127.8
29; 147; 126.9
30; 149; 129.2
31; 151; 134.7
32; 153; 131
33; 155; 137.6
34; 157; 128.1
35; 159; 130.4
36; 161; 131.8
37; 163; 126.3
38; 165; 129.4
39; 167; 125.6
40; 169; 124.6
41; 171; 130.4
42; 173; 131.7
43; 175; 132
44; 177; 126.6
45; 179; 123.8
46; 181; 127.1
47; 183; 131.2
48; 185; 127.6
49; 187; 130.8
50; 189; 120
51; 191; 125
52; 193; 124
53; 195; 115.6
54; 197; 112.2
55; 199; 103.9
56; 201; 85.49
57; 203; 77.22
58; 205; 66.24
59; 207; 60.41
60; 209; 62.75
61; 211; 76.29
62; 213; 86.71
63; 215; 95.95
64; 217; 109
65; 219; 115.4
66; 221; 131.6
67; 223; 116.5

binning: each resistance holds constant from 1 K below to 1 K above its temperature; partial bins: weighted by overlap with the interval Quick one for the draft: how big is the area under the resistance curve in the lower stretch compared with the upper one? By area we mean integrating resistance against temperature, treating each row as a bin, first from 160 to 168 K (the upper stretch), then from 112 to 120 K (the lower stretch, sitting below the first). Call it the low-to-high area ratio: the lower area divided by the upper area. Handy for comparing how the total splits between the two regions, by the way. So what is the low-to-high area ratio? 0.99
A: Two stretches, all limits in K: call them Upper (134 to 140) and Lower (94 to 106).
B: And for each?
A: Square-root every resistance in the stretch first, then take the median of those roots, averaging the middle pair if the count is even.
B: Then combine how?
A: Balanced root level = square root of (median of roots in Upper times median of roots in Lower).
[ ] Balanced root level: 11.3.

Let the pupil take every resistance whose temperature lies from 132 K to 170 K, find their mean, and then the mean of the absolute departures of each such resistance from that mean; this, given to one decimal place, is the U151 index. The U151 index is 2.7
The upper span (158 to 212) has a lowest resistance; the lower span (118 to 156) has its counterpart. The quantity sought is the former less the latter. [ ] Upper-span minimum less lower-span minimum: -62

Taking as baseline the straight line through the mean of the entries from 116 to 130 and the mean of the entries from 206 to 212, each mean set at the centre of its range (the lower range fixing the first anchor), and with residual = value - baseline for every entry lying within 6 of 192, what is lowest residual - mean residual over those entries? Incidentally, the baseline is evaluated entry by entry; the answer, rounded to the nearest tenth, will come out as -5.6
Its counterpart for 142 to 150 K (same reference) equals -6.5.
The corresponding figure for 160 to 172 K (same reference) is -3.8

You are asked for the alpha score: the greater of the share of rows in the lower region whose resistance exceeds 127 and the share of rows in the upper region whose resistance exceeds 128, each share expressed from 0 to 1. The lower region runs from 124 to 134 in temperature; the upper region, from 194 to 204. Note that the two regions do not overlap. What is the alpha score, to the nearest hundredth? 0.40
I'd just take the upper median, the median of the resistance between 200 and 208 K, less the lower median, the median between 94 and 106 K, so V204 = -56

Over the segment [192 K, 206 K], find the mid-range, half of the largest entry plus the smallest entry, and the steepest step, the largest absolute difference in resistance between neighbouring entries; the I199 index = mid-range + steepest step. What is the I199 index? 114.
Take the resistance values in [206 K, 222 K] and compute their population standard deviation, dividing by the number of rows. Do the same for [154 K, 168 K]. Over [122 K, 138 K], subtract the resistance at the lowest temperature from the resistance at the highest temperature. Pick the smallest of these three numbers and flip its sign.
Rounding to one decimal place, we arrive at 0.5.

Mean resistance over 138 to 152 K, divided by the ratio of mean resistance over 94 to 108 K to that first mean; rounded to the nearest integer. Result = 131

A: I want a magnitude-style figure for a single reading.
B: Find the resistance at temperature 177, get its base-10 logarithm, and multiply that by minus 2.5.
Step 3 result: -5.26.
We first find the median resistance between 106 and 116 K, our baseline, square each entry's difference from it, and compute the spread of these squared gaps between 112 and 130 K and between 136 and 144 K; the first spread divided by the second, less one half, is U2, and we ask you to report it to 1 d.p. 0.4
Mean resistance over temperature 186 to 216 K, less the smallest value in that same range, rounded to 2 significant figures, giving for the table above 36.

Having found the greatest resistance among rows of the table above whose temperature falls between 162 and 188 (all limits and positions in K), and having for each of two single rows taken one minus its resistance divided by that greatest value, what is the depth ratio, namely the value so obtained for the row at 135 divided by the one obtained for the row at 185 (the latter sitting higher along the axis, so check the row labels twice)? 0.8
